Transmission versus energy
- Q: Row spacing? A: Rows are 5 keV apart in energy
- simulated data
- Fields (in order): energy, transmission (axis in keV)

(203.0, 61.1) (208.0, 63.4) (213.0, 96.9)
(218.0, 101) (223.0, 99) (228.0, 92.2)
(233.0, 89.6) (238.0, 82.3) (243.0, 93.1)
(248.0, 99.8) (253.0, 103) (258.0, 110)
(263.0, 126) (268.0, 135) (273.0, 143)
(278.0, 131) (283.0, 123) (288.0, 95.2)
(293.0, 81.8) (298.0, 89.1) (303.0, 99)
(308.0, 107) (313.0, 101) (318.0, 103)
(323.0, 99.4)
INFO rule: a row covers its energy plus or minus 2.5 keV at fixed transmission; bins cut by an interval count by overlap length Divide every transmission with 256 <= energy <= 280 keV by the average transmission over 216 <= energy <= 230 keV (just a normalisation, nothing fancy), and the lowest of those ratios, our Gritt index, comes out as 1.13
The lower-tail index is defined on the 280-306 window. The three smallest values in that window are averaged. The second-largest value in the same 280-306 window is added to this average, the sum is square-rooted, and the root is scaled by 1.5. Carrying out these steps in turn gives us 20.6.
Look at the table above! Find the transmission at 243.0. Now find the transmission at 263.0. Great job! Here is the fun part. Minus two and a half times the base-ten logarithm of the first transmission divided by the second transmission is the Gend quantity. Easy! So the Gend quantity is 0.33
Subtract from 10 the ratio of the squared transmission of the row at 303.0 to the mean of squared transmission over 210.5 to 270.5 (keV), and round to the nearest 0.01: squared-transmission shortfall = 9.08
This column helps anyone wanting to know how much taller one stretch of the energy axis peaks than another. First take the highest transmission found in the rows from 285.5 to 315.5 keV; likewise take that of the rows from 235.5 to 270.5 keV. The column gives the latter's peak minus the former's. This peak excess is 28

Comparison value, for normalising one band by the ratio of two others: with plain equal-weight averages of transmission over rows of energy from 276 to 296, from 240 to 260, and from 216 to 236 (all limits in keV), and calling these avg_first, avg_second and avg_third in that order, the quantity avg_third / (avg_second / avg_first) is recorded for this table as 101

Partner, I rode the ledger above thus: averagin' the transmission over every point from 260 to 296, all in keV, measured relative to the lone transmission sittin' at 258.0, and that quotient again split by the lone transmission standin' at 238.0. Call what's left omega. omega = 0.013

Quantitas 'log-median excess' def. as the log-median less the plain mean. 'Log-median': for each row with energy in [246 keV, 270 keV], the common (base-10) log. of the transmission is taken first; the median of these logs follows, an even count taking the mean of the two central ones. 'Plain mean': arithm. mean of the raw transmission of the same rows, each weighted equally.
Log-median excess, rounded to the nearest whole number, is -113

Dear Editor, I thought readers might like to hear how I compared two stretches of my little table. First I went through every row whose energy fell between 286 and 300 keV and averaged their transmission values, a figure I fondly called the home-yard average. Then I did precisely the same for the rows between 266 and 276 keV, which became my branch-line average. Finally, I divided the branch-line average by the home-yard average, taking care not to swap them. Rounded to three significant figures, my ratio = 1.57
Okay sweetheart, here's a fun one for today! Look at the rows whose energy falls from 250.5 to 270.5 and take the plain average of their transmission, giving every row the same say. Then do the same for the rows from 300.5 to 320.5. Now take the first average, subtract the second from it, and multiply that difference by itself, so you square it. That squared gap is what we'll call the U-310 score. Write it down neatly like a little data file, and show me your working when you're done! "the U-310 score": 256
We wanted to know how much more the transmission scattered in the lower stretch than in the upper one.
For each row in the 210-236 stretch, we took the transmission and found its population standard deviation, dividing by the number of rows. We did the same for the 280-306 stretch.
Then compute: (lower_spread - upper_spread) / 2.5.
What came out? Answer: -4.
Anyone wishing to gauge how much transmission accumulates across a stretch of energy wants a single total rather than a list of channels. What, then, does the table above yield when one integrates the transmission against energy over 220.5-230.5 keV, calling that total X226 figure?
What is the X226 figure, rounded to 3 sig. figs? 956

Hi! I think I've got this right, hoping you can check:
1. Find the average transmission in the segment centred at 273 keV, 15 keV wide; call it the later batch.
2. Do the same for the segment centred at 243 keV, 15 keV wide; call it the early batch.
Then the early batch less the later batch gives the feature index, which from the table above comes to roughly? -45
